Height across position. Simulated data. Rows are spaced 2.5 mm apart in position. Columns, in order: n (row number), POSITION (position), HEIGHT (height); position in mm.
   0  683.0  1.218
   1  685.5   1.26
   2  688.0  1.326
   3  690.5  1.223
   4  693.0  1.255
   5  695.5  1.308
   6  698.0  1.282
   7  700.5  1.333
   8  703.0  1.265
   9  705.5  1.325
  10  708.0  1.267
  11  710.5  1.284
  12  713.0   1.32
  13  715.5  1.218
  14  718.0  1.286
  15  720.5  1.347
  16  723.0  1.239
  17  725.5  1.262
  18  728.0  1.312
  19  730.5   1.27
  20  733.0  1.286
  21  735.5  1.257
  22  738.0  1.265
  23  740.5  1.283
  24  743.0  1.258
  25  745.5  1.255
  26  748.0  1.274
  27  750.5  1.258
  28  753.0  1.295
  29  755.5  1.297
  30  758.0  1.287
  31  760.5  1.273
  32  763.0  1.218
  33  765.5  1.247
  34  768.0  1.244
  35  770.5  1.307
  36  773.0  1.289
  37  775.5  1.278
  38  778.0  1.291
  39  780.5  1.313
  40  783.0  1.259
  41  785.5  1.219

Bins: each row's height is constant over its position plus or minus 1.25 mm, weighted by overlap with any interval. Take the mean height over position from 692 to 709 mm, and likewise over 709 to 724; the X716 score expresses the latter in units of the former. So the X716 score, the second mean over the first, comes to 0.99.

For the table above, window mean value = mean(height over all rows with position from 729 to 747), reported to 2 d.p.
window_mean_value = 1.27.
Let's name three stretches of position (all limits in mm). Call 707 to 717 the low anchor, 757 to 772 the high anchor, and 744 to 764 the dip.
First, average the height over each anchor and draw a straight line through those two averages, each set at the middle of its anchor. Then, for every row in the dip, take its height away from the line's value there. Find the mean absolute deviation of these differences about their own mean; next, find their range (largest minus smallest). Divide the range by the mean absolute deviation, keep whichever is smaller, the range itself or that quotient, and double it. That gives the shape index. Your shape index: 0.155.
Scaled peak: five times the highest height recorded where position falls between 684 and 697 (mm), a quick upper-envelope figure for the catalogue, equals 6.63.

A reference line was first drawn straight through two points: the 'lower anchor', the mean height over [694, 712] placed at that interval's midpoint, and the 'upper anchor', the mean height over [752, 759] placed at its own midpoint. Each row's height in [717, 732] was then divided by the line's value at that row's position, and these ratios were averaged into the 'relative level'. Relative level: 0.994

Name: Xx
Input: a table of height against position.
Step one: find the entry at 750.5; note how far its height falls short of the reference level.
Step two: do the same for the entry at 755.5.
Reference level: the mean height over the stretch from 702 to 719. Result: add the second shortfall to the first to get 0.01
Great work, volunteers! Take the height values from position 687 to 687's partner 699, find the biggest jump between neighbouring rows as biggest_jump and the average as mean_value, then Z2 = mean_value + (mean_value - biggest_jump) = 2.45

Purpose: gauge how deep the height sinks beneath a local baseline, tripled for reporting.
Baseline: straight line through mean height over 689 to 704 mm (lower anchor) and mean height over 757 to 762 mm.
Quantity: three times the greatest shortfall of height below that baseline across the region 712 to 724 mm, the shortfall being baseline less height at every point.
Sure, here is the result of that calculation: 0.18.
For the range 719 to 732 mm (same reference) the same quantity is 0.12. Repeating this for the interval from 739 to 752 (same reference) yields 0.07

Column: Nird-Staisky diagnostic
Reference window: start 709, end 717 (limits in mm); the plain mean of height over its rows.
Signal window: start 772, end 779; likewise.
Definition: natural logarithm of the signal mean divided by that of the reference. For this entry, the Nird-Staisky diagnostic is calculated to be 0.009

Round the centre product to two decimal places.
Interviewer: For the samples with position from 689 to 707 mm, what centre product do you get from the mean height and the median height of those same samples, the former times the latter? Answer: 1.65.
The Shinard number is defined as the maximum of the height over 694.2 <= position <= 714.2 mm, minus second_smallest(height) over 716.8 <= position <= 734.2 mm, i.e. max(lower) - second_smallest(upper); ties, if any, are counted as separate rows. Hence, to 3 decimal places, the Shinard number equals 0.071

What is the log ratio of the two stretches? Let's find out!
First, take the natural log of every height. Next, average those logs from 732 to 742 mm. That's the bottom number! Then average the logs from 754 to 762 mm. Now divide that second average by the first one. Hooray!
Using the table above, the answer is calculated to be 1.04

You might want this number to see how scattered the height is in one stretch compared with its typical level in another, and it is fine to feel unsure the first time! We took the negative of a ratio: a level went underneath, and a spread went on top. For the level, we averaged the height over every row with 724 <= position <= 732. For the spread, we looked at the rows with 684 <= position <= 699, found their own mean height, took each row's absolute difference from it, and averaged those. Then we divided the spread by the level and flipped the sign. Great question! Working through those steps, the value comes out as -0.0232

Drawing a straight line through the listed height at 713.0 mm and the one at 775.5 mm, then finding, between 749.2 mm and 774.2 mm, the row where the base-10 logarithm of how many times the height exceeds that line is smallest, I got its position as 763.0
